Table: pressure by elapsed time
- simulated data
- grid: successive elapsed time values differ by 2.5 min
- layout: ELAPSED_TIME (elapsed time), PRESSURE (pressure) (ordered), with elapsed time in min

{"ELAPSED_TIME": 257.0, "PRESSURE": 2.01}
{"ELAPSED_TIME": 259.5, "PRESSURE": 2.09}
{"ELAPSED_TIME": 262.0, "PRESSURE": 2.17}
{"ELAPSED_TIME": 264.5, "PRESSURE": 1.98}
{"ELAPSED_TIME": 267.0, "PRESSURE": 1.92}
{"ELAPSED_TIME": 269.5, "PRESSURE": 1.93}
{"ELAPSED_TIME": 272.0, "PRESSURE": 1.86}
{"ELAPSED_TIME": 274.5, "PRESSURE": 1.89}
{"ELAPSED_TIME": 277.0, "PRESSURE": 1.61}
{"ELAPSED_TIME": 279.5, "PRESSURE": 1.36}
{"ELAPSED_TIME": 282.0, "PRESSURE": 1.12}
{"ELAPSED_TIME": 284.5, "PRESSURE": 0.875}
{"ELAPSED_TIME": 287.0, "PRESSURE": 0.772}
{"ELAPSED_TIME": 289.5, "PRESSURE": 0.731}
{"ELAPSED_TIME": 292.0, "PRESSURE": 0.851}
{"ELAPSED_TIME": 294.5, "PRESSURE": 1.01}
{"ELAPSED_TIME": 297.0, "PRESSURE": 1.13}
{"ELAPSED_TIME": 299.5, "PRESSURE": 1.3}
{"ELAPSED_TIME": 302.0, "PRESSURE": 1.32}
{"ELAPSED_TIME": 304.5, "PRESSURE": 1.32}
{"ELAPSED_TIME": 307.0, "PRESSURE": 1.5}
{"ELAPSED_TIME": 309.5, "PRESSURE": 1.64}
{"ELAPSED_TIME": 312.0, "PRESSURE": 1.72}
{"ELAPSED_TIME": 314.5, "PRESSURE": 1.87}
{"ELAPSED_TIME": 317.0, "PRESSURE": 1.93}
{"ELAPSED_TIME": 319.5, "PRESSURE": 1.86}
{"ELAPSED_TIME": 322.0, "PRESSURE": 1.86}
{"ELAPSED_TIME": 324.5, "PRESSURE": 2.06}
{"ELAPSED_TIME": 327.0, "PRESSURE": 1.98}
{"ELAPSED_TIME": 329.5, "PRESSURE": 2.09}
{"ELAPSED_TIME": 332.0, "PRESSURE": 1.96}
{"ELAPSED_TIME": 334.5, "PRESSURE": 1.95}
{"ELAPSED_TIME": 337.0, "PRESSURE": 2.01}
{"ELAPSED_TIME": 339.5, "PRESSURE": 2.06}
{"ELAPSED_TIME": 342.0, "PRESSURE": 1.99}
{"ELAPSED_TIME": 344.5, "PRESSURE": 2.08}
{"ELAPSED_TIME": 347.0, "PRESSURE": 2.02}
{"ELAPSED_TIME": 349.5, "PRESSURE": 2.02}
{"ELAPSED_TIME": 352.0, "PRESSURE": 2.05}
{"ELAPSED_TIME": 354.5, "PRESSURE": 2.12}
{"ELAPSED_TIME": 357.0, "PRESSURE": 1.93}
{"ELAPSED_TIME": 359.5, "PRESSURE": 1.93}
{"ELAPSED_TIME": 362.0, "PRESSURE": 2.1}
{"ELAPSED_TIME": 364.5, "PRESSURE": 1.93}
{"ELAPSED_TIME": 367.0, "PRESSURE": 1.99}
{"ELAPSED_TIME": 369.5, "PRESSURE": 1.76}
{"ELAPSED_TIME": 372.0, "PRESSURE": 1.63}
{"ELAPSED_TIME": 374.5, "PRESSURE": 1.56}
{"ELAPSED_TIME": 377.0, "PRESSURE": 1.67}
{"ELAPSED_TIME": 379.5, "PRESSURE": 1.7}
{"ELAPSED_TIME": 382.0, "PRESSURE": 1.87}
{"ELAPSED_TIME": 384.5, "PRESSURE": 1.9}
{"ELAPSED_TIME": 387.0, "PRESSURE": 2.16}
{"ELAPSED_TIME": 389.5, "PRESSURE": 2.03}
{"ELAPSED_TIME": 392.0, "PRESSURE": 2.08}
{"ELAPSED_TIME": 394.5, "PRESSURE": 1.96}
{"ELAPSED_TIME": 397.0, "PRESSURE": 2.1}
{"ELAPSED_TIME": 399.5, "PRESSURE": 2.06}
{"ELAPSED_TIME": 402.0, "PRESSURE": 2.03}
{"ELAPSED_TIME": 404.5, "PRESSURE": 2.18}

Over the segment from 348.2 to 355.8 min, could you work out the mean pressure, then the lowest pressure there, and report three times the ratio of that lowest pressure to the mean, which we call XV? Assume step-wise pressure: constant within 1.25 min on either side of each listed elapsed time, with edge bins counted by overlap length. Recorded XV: 2.94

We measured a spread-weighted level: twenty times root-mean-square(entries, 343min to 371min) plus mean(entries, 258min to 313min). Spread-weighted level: 41.4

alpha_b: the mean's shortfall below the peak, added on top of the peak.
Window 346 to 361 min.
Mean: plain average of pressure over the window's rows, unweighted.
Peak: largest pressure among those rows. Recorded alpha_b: 2.23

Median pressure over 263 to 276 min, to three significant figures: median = 1.92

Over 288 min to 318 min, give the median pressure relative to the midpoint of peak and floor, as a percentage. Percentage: 99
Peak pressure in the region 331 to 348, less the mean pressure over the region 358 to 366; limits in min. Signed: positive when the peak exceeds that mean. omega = 0.09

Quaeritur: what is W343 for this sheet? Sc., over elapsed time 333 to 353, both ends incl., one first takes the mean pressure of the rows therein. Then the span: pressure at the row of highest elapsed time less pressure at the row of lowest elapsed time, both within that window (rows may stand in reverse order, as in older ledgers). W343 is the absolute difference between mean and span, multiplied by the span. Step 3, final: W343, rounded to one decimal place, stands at 0.2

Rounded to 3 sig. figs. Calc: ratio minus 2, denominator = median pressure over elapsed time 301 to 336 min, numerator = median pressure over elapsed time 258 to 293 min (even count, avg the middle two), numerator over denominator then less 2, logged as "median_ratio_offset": -1.07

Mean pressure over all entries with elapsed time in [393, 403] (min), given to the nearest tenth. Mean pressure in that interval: 2.0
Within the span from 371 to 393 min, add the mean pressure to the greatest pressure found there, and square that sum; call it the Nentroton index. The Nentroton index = 16.0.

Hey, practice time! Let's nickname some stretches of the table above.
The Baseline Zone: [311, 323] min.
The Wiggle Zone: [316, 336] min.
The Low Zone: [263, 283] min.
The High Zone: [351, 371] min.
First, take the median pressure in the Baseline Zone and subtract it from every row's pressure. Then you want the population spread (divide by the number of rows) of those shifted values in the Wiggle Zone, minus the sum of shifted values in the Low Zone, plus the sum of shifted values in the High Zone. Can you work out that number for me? 2.2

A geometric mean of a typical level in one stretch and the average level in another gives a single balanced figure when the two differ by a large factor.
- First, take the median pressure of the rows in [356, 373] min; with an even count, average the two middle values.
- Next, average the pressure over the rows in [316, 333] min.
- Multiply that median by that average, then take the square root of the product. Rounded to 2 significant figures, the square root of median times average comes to 1.9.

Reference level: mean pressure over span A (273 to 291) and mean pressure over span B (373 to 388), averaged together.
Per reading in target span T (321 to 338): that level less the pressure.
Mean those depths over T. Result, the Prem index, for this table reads -0.5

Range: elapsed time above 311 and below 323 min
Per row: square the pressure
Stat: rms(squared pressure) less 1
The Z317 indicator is 2.4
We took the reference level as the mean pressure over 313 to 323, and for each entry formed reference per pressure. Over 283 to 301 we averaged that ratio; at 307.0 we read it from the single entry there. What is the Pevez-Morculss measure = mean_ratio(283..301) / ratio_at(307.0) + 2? 3.6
